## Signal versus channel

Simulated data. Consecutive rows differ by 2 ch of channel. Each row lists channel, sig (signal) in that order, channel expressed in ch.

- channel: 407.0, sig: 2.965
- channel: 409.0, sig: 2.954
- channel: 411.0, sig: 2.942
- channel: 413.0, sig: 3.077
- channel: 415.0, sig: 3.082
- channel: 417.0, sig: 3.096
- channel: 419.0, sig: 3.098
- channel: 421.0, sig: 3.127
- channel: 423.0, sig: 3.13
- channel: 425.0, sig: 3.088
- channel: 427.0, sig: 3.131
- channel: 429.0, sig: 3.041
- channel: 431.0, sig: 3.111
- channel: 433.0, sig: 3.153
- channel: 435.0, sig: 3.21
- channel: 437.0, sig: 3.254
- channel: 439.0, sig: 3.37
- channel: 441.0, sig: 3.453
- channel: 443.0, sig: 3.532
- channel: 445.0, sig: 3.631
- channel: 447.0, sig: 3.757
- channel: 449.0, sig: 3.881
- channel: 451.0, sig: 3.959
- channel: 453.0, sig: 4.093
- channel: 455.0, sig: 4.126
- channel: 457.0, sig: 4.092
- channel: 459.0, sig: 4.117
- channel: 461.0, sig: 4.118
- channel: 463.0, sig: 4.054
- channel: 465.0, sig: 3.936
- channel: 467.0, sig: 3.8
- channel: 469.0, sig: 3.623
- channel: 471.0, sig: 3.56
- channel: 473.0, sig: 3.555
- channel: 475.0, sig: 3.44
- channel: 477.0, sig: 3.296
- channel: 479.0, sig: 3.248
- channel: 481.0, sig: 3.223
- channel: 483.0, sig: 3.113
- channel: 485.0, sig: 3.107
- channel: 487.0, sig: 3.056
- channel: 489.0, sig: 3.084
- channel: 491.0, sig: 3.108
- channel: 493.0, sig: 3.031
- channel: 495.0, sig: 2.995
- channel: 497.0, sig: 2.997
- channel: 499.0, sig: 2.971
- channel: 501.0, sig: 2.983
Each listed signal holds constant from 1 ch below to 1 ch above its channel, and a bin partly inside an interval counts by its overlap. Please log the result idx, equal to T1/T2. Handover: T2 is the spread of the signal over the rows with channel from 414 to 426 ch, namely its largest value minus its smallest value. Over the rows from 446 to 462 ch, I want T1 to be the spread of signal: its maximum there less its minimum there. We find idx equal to 7.7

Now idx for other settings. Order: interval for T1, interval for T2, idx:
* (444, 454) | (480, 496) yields 2.0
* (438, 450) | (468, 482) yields 1.3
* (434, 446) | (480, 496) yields 1.8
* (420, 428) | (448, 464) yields 0.2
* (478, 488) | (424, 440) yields 0.6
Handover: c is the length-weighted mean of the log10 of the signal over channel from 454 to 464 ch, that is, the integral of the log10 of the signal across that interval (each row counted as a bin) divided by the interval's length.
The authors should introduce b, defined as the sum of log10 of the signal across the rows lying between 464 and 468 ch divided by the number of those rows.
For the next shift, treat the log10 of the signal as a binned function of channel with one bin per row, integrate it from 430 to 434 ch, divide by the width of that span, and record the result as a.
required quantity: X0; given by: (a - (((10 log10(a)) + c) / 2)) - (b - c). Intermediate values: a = 0.496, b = 0.587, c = 0.613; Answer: 1.74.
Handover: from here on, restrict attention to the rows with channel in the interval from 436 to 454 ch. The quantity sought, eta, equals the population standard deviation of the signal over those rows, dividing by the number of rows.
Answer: 0.27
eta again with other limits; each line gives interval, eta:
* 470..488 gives 0.18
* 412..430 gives 0.03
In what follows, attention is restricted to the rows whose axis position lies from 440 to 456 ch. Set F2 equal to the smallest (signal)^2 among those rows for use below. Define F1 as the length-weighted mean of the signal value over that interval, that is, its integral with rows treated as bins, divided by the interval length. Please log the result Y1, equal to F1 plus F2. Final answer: 15.7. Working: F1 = 3.80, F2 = 11.9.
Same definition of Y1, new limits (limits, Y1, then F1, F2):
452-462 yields 20.9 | 4.11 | 16.7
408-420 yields 11.7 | 3.04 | 8.7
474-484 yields 13.0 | 3.26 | 9.7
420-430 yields 12.4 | 3.10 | 9.2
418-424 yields 12.7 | 3.12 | 9.6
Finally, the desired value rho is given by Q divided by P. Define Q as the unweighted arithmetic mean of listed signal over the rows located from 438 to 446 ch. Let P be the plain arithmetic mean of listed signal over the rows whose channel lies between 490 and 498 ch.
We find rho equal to 1.15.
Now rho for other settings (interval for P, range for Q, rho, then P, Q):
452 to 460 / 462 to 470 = 0.94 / 4.1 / 3.9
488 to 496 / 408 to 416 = 0.99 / 3.1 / 3.0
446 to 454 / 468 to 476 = 0.90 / 3.9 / 3.5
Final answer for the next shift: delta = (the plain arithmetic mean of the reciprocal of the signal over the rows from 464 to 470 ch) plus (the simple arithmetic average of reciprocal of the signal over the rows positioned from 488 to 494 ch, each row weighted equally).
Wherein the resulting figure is 0.590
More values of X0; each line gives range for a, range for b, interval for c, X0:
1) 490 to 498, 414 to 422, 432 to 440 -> 1.83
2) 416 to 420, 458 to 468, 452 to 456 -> 1.74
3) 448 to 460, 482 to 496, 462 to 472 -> 1.49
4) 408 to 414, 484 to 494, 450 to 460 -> 1.91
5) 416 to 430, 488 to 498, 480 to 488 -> 1.80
